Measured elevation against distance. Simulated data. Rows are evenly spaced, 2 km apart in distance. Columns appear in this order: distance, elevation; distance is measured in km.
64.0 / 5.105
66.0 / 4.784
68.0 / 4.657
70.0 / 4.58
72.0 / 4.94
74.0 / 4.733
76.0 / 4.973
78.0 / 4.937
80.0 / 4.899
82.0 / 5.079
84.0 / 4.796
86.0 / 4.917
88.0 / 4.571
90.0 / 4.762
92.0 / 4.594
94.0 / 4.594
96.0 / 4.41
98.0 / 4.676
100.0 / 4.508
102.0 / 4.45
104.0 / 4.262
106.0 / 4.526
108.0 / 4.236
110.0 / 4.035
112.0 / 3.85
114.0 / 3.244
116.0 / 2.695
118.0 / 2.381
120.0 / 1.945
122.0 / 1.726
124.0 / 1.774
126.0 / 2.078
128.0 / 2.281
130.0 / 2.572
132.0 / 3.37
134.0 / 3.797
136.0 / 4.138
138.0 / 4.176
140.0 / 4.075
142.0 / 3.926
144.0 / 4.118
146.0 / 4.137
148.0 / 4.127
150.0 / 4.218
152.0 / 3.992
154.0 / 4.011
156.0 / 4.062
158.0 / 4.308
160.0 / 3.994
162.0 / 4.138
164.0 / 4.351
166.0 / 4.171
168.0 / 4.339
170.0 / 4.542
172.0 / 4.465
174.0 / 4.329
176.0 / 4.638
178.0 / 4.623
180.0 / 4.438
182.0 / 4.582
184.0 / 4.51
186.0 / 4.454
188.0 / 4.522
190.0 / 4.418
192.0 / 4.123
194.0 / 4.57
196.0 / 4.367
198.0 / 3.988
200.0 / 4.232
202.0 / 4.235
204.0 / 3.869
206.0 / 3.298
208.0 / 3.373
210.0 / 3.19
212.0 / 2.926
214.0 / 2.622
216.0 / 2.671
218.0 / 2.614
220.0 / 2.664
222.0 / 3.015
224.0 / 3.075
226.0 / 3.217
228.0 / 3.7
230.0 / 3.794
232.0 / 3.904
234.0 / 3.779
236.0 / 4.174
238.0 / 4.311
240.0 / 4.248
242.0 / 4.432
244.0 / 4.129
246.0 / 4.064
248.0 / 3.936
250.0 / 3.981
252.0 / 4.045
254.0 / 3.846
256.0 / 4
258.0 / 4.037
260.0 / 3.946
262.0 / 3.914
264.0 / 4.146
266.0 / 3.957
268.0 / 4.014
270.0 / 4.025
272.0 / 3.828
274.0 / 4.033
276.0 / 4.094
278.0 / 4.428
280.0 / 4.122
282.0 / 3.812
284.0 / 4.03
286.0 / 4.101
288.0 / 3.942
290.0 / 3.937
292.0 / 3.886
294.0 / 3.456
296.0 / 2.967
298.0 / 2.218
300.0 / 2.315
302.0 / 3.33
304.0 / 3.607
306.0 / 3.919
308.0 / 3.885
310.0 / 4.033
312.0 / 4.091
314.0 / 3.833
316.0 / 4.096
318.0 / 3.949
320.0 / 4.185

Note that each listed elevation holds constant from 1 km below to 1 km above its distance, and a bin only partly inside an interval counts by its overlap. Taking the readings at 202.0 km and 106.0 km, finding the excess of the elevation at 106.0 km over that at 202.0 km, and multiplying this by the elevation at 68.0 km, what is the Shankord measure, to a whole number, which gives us 1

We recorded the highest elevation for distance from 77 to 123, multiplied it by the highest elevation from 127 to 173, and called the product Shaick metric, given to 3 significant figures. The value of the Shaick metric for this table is 23.1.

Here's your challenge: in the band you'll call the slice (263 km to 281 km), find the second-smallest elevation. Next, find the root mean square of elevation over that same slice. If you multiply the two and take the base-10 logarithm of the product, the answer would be 1.21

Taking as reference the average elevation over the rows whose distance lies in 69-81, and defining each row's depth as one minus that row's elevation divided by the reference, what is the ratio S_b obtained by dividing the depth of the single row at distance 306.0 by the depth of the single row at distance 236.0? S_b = 1.4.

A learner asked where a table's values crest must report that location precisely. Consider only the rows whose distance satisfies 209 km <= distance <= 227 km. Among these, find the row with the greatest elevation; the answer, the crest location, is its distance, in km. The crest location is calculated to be 226.0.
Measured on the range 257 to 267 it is 264.0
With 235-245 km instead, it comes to 242.0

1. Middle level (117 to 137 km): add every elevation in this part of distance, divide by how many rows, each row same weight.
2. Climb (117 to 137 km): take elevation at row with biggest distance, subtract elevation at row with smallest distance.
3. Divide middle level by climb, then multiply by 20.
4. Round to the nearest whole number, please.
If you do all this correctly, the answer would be 30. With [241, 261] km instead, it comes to -166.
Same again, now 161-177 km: 175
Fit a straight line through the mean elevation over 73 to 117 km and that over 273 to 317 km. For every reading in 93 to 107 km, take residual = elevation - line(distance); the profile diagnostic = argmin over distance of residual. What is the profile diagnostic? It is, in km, 104.0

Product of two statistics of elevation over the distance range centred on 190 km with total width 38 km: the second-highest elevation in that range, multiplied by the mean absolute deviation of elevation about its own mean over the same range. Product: 1.3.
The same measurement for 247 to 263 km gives 0.2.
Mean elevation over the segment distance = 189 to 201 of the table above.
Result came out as 4.3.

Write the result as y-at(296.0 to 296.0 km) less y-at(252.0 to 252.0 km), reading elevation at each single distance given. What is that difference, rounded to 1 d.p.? -1.1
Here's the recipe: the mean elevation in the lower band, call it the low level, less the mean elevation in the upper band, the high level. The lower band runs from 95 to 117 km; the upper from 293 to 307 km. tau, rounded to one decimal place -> 1.0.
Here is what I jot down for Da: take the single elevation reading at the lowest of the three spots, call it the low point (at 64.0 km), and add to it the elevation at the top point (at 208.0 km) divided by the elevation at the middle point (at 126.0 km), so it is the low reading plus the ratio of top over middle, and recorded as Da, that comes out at 6.7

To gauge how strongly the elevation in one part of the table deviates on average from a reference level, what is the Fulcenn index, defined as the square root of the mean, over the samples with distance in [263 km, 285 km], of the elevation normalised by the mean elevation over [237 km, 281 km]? 1.00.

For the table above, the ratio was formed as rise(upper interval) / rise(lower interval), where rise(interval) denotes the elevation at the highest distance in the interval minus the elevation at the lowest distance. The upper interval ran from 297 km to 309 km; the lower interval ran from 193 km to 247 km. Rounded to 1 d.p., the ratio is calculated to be -3.3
